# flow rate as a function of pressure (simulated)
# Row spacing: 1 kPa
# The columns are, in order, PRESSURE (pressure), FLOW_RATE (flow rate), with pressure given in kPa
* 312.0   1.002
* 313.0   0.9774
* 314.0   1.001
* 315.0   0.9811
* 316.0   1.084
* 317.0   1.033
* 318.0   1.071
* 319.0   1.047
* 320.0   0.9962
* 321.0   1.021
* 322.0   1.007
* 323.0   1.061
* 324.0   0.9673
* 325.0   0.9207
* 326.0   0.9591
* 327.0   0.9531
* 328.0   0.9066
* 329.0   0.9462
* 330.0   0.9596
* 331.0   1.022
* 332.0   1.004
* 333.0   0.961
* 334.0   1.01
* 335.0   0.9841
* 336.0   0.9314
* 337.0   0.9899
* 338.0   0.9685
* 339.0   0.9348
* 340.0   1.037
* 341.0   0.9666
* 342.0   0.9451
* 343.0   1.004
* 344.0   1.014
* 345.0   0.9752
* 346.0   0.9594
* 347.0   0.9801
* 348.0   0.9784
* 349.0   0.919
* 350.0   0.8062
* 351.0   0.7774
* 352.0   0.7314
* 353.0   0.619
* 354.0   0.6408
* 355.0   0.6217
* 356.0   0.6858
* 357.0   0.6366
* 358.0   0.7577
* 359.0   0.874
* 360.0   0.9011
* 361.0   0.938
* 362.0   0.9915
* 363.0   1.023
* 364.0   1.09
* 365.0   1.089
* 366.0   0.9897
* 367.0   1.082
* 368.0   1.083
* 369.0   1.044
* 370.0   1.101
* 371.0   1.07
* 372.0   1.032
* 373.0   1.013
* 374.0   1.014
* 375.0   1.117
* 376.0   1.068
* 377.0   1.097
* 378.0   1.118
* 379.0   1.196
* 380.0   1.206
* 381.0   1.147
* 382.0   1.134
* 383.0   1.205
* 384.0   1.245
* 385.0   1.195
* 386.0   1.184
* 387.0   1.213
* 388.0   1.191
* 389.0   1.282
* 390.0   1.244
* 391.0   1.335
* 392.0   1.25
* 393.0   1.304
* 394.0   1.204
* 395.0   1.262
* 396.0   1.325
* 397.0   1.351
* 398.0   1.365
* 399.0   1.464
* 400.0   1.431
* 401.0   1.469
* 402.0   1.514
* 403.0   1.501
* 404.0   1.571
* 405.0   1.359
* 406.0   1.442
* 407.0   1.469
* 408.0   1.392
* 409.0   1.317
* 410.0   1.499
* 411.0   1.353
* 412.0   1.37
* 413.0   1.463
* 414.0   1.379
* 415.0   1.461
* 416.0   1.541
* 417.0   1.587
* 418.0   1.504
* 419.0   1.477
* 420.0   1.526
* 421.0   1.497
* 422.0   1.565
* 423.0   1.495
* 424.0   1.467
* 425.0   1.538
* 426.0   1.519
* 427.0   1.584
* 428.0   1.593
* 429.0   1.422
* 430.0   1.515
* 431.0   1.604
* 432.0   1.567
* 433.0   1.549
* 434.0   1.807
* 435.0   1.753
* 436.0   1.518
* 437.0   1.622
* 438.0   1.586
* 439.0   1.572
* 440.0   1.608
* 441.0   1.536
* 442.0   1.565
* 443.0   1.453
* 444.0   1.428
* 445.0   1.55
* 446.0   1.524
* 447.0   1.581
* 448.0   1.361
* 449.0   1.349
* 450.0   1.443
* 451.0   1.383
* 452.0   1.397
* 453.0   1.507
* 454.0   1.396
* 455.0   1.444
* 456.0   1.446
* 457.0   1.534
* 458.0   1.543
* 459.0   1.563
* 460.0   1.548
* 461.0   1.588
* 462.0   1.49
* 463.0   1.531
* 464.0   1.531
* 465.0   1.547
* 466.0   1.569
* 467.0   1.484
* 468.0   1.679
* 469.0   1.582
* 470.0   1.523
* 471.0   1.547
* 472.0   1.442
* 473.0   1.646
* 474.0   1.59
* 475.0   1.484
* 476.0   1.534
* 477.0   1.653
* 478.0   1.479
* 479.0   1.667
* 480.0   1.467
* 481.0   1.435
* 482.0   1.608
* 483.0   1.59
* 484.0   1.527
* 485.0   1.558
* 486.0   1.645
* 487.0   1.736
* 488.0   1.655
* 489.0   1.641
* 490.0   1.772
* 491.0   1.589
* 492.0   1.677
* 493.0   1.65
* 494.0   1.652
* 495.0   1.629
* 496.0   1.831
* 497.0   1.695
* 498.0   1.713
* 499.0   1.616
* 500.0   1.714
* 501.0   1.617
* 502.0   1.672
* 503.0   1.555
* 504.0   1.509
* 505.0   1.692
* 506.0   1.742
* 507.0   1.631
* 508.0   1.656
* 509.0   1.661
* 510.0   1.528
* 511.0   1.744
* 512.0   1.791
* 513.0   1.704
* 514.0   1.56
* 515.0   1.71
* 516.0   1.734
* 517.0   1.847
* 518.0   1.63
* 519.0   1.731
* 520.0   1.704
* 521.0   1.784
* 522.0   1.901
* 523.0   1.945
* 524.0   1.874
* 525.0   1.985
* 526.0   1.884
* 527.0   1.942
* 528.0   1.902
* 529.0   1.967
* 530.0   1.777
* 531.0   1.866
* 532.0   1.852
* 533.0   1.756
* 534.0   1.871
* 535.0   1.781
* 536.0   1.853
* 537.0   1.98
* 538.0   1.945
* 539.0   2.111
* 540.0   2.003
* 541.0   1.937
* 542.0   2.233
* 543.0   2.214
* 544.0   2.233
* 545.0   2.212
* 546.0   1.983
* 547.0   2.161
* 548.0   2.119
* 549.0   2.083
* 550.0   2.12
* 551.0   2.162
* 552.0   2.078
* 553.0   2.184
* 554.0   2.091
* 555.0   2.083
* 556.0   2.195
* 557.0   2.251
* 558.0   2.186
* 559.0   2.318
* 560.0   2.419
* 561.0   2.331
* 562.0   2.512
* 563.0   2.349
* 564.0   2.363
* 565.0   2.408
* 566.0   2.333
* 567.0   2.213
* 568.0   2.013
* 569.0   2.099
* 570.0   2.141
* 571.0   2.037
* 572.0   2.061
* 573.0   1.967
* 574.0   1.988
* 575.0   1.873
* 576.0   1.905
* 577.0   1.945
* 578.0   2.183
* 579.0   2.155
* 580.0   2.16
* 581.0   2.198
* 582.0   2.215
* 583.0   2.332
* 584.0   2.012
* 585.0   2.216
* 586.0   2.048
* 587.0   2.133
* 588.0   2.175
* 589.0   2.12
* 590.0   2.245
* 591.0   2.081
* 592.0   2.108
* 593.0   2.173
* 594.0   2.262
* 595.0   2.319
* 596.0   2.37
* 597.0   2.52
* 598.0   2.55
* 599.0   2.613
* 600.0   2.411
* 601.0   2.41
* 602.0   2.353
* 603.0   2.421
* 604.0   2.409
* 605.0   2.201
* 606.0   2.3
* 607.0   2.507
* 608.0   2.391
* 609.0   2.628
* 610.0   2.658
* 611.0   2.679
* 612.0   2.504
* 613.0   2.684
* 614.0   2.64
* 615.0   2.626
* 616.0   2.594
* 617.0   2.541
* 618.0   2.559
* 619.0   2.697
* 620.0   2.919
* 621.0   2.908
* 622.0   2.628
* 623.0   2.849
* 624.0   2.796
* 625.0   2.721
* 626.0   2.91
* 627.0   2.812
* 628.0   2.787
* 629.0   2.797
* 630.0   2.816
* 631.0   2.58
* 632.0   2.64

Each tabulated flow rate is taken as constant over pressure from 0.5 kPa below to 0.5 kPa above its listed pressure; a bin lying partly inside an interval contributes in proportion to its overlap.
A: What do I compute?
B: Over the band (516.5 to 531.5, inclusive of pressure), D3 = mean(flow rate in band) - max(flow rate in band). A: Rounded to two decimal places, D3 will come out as -0.14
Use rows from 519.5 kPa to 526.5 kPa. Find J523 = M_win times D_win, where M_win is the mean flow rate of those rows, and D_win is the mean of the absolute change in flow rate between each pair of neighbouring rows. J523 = 0.16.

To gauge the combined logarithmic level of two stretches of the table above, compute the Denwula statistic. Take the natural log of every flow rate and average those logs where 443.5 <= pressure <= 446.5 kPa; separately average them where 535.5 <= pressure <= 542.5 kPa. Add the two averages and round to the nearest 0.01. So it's 1.10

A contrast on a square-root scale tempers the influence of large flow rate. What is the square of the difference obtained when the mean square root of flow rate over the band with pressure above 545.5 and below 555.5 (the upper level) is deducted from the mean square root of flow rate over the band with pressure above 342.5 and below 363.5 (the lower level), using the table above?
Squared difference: 0.28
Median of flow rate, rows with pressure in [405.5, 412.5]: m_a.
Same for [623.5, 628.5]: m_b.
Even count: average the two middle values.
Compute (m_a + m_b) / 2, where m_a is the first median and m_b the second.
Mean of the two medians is 2.1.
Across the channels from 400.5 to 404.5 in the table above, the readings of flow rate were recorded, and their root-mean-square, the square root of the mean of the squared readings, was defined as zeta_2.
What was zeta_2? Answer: 1.51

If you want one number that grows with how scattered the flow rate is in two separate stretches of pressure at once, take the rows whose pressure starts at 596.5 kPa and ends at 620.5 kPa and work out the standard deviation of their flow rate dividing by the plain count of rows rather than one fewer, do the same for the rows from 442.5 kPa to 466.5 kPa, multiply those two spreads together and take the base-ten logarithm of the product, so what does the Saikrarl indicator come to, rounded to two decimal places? -1.96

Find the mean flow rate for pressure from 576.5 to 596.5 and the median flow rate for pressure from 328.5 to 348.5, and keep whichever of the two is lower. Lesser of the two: 0.98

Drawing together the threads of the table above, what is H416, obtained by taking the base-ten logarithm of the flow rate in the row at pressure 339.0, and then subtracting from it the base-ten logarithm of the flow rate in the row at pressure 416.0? -0.22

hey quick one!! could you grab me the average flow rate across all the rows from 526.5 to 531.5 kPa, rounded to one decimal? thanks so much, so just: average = 1.9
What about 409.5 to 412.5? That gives 1.4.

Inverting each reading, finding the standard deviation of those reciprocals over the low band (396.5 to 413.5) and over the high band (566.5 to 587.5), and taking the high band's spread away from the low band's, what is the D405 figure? 0.007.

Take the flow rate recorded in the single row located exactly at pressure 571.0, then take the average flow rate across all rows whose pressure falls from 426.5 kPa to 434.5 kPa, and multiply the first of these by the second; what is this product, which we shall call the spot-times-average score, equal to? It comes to 3.2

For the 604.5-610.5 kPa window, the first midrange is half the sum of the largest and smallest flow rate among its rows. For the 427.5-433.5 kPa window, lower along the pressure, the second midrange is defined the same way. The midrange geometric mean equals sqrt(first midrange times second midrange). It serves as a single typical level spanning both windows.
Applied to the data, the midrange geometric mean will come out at 1.9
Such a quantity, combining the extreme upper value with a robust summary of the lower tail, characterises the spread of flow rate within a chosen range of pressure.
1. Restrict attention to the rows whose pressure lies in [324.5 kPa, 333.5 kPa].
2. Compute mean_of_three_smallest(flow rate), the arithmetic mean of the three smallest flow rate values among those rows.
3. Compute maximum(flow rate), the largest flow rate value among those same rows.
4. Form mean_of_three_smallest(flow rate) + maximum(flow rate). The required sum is 1.9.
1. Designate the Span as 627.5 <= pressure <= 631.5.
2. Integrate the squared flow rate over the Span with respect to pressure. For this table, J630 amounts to 30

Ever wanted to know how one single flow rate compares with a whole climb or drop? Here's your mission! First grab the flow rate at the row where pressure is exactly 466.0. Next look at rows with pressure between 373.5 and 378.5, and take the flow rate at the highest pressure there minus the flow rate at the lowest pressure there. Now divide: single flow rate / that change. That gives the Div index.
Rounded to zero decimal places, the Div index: 15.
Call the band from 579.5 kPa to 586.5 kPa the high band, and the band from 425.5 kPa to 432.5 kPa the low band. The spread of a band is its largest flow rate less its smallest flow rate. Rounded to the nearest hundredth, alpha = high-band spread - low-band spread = 0.14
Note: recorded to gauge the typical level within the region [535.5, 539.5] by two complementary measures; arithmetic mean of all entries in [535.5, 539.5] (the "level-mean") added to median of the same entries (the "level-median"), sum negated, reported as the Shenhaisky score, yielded -3.9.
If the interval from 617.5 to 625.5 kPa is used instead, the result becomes -5.5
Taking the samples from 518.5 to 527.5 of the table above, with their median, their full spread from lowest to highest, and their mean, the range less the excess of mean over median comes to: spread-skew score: 0.30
